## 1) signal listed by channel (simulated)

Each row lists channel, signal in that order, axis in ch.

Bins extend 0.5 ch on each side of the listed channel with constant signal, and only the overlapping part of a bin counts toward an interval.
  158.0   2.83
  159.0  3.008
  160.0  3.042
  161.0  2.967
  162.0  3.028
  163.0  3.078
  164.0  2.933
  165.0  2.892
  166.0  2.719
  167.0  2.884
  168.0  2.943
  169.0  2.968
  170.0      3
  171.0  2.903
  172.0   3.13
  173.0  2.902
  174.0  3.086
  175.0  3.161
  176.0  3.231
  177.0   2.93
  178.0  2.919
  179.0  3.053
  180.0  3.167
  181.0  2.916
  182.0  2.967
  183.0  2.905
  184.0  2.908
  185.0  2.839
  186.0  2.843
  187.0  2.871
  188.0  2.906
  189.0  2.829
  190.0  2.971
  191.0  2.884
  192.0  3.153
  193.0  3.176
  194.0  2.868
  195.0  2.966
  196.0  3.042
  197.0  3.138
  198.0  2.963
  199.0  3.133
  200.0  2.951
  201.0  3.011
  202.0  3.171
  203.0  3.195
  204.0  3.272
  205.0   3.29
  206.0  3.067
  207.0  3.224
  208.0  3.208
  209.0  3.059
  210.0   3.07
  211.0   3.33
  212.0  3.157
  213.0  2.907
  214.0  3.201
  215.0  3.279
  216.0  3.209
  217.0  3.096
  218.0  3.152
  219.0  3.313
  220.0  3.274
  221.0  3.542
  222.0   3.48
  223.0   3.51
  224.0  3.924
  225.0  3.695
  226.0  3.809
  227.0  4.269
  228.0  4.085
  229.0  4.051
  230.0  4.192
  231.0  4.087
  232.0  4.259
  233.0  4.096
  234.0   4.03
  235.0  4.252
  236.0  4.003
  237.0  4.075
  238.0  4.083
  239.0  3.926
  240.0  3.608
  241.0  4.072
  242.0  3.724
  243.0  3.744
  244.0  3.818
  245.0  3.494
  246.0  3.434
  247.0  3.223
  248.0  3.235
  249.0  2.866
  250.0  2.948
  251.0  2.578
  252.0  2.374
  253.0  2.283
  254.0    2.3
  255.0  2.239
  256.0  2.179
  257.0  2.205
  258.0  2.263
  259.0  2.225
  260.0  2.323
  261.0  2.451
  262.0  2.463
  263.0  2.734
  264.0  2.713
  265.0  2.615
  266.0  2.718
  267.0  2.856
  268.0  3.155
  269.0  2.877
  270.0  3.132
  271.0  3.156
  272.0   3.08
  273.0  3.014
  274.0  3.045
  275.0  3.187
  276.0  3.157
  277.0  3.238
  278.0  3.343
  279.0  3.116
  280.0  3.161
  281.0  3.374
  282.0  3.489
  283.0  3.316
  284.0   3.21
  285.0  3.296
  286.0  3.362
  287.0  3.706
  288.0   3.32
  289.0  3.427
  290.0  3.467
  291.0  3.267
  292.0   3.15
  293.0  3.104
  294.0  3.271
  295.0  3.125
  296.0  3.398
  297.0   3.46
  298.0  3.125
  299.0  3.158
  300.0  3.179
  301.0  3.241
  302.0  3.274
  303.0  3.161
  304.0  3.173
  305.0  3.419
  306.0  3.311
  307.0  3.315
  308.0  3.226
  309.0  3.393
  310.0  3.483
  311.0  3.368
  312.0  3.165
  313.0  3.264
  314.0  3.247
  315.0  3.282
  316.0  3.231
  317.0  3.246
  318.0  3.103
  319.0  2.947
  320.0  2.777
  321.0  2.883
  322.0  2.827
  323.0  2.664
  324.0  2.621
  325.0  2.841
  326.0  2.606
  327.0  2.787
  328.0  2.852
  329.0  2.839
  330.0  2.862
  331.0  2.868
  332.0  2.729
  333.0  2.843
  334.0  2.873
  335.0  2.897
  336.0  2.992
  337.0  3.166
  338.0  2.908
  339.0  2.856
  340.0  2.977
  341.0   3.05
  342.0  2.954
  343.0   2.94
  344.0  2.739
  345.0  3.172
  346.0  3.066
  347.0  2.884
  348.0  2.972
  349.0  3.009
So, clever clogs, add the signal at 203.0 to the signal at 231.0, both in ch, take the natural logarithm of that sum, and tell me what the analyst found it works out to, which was 1.99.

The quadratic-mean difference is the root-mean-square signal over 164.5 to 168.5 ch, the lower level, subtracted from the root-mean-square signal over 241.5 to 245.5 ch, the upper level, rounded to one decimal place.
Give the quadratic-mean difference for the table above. 0.8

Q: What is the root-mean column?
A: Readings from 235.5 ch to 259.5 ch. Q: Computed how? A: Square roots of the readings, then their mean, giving 1.75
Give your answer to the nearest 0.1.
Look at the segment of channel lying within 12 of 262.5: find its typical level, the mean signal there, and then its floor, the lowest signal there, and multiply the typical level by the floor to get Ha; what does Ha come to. 5.7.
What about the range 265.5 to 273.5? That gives 8.1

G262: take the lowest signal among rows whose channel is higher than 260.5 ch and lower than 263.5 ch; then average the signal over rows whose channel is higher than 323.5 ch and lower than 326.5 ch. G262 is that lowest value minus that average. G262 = -0.24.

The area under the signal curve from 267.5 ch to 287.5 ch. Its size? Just 64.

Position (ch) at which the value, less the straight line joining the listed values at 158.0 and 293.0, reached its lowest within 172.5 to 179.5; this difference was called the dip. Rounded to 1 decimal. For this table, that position 173.0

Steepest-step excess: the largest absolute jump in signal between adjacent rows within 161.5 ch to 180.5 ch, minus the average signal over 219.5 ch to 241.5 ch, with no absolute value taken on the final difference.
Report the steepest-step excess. -3.62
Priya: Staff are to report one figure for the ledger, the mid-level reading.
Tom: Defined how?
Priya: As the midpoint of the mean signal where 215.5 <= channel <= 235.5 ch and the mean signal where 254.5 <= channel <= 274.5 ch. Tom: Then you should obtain 3.22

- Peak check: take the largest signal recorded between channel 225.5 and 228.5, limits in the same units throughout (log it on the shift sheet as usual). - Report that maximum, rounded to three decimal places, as 4.269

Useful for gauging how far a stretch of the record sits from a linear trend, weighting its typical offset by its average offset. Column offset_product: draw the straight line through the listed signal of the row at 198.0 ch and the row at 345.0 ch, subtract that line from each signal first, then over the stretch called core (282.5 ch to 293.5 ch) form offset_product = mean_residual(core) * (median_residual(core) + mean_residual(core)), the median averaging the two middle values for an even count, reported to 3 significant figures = 0.112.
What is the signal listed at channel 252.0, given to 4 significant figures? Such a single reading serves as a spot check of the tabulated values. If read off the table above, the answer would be 2.374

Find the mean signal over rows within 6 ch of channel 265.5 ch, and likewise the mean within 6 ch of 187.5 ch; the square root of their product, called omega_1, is 2.85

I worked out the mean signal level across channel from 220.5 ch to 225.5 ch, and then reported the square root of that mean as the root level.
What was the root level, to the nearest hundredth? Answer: 1.91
